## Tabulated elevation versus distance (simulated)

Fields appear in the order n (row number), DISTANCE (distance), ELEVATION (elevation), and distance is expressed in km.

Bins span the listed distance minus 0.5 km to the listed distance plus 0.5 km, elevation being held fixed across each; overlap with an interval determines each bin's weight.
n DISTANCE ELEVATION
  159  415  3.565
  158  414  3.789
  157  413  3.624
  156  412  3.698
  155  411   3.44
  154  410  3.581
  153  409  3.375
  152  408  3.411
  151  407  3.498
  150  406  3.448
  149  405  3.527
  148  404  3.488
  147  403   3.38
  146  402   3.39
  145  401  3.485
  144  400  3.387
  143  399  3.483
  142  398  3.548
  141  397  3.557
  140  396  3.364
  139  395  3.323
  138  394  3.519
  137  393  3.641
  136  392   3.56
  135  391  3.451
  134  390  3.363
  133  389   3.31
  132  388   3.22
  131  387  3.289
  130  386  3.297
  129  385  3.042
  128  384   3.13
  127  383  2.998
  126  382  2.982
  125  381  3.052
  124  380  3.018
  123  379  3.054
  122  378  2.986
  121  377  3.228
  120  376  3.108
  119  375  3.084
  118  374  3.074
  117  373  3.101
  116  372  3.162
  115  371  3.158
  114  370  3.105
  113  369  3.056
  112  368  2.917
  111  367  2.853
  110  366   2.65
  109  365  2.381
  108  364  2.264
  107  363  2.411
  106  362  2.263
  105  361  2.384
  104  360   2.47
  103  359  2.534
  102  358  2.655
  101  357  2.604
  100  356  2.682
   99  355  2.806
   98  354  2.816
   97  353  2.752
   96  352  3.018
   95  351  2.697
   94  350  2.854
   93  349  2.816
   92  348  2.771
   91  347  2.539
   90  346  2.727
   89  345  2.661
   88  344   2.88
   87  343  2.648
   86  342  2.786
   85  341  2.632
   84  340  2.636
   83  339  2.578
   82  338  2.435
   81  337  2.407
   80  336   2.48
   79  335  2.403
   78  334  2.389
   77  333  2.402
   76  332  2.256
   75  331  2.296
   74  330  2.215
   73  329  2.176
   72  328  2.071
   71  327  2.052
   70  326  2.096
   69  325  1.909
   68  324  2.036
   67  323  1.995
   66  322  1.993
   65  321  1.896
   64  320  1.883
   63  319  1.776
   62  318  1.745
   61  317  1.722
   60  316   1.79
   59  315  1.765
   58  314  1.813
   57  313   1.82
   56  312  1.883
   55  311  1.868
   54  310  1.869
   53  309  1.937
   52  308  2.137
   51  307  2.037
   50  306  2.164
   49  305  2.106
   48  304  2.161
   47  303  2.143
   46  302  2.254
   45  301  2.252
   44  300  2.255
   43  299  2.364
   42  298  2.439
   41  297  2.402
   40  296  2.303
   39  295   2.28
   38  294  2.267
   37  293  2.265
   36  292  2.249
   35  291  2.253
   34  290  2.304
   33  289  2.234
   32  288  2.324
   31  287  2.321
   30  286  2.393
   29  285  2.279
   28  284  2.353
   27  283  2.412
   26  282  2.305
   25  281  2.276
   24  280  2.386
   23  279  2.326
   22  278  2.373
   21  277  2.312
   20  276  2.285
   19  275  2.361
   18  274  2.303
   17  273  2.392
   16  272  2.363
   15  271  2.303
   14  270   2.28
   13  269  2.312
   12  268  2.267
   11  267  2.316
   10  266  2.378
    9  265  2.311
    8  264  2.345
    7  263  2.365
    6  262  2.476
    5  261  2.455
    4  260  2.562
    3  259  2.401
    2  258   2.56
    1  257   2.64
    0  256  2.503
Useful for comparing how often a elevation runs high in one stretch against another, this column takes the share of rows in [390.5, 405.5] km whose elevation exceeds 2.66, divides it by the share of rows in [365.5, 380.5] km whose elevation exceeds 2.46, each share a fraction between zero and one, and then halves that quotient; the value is 0.50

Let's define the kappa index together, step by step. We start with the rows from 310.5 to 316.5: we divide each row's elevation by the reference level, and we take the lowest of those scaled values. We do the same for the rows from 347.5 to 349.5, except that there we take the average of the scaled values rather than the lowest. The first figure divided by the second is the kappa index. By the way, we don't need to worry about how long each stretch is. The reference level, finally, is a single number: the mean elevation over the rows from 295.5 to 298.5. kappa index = 0.63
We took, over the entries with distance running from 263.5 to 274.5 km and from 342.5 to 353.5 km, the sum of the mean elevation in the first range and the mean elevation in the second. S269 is 5.1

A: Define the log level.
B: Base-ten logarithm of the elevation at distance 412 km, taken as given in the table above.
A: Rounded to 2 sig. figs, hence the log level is 0.57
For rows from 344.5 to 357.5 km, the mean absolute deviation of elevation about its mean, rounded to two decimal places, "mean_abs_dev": 0.09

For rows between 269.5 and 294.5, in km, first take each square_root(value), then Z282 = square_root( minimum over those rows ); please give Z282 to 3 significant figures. 1.22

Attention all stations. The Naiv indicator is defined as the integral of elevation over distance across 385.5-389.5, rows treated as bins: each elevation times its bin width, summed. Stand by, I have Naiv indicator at 13.1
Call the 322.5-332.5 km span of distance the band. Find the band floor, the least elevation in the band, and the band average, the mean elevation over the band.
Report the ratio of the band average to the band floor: 1.11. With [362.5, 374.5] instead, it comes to 1.26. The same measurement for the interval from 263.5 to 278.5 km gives 1.03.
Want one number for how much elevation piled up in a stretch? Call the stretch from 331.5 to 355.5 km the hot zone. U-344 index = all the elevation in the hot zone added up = 63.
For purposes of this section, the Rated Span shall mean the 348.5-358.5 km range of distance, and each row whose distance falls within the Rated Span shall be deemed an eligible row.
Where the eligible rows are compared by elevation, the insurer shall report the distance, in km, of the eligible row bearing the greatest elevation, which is 352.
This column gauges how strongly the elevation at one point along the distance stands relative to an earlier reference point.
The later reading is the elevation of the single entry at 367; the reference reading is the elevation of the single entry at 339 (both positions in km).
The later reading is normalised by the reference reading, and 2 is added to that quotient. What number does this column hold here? 3.1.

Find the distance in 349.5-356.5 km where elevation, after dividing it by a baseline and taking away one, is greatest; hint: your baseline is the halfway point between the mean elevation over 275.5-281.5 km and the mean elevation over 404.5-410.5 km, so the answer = 352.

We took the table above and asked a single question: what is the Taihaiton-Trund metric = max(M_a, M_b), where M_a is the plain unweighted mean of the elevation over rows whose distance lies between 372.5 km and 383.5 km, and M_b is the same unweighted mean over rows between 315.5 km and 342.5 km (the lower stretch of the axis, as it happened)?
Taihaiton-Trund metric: 3.1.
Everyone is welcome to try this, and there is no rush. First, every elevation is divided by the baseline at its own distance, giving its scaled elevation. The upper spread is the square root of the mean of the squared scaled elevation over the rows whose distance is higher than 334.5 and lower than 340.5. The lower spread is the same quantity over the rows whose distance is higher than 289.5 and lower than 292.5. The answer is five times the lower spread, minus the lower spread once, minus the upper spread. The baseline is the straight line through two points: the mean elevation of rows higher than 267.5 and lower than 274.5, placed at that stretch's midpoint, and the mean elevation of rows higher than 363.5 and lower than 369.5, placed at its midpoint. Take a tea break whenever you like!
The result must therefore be 2.82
